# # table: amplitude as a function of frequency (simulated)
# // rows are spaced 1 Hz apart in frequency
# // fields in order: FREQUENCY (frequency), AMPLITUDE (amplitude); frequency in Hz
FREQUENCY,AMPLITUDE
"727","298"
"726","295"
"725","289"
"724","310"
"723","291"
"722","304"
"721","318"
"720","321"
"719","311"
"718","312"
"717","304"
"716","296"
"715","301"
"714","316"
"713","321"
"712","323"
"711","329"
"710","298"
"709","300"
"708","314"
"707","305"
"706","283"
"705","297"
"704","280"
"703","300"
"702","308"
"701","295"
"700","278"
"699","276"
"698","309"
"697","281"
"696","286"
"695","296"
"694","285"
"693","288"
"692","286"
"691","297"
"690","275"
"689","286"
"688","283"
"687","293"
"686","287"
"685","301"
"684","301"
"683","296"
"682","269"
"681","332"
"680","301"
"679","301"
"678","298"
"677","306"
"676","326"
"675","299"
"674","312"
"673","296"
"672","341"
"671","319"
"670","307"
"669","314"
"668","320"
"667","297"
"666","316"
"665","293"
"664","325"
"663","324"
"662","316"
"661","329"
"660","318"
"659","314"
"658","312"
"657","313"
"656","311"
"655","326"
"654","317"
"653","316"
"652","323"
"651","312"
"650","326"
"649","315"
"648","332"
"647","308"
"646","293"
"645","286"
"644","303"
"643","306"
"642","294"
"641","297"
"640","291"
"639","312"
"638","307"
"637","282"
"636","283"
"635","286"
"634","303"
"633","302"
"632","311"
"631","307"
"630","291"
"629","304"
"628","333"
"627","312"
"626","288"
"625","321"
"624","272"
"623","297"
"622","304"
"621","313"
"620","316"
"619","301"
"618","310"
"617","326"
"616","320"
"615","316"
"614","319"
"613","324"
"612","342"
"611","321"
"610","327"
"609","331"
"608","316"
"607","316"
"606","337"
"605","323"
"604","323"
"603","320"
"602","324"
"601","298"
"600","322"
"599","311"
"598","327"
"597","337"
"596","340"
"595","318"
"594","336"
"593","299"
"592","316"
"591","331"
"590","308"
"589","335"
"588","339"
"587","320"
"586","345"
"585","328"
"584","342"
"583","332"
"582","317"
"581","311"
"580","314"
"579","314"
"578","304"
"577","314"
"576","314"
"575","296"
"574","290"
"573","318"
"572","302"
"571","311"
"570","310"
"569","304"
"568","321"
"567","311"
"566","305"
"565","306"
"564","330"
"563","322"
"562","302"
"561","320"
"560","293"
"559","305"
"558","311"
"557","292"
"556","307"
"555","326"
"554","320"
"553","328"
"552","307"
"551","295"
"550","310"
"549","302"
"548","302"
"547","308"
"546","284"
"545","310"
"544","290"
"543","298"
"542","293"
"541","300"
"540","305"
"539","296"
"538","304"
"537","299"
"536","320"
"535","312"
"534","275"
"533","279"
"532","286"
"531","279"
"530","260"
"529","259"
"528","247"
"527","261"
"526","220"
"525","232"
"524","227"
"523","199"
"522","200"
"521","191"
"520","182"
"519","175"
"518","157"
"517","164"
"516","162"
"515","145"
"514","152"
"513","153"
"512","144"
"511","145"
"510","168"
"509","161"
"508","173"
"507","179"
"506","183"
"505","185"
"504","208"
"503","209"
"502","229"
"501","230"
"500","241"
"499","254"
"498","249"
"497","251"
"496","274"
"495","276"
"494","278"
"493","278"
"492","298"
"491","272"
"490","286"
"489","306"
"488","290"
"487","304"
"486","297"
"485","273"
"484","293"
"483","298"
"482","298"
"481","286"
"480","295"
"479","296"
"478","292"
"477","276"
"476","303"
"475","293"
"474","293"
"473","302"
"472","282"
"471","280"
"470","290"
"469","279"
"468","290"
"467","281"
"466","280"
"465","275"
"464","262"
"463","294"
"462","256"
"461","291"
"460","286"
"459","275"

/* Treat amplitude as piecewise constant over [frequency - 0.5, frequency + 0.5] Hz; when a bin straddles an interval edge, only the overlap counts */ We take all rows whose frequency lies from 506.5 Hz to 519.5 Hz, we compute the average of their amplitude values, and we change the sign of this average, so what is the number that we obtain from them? -160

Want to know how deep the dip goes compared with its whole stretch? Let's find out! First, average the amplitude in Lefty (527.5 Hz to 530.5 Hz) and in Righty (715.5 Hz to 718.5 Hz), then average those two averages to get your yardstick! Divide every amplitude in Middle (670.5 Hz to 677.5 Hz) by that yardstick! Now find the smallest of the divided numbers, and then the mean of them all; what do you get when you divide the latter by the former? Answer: 1.06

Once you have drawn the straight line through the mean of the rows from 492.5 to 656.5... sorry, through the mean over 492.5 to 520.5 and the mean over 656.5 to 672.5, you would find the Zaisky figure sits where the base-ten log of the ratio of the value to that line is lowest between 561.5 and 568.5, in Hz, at 566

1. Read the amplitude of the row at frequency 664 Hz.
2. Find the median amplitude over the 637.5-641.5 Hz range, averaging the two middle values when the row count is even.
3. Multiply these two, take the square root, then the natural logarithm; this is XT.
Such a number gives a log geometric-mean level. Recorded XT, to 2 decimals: 5.75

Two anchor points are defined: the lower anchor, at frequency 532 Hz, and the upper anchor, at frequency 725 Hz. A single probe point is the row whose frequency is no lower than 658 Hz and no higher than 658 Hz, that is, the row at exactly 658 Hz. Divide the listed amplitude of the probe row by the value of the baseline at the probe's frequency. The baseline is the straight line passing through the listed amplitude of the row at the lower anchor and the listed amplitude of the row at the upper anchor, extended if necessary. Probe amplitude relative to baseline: 1.08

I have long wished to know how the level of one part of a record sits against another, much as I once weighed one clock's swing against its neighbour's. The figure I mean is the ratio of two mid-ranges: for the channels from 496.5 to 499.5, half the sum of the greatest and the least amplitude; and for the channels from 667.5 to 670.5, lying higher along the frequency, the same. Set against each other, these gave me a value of 0.80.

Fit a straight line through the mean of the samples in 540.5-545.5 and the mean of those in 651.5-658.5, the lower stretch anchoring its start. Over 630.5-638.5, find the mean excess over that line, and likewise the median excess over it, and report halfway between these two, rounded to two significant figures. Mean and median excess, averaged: -13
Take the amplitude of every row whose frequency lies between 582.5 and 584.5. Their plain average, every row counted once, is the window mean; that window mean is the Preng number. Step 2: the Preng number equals 337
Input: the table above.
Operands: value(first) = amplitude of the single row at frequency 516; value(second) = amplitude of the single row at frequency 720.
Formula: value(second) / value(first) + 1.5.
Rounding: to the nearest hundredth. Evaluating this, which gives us 3.48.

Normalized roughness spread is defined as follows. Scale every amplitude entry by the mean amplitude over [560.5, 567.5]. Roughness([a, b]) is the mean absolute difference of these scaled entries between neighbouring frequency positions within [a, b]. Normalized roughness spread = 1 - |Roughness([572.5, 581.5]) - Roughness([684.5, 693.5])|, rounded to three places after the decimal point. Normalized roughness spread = 0.998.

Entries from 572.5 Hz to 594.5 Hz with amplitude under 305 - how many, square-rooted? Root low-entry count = 2.0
